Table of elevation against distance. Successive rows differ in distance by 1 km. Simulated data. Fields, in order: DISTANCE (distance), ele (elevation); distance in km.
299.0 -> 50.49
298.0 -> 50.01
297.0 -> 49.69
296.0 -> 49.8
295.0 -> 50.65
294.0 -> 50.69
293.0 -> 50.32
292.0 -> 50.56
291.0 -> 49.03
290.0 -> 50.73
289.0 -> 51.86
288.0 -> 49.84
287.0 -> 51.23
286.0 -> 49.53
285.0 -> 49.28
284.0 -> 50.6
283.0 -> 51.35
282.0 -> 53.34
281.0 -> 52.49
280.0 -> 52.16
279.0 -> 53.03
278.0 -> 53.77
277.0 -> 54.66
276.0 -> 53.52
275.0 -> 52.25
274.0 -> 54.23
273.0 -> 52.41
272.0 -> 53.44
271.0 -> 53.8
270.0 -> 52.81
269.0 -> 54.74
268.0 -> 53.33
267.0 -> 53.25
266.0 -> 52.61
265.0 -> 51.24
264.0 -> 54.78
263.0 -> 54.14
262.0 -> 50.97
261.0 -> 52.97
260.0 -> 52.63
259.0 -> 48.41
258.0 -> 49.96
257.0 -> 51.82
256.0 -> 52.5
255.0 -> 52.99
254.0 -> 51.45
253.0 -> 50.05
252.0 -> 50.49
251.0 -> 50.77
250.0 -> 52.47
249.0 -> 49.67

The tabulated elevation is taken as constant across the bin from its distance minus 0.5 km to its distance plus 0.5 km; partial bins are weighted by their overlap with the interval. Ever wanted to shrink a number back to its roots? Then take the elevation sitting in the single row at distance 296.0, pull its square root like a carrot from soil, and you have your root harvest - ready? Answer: 7.06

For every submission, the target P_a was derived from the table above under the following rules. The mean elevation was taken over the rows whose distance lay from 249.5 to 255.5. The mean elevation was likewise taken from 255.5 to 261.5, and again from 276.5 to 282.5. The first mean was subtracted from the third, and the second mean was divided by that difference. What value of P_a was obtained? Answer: 27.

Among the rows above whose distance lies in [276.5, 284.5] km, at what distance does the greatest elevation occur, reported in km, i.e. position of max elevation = 277.0 km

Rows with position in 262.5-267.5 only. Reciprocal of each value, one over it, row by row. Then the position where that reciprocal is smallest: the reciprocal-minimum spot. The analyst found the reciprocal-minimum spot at 264.0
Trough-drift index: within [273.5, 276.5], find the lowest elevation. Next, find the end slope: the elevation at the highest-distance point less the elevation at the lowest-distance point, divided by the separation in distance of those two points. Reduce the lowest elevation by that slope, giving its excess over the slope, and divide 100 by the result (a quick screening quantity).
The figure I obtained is 1.90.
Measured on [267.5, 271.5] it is 1.90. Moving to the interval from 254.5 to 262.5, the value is 2.05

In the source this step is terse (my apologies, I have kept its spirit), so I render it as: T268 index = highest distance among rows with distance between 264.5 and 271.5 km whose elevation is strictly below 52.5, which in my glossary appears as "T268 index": 265.0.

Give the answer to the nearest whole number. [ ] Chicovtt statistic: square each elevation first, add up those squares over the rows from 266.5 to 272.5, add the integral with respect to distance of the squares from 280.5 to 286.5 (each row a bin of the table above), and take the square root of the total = 181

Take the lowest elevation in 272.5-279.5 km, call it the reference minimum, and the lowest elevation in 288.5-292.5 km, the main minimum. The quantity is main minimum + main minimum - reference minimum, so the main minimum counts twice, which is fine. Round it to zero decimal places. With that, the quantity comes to 46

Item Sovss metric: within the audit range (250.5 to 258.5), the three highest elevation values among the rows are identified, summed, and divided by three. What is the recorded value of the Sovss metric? 52.4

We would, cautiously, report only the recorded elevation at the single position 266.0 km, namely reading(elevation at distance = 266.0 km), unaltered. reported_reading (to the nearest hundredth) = 52.61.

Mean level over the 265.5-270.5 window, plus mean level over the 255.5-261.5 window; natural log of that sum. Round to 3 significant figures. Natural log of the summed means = 4.65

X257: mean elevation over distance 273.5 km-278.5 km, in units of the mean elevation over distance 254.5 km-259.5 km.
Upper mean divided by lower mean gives 1.05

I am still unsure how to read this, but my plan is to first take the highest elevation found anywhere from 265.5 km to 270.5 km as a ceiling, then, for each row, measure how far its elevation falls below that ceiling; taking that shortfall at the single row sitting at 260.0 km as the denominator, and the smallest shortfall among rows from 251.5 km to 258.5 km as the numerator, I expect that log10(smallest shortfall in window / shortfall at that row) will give -0.1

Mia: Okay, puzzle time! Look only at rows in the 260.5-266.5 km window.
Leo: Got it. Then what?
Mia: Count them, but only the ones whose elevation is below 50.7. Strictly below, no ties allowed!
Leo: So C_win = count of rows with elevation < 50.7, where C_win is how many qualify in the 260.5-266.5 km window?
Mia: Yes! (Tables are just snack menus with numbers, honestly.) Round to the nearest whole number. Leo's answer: 0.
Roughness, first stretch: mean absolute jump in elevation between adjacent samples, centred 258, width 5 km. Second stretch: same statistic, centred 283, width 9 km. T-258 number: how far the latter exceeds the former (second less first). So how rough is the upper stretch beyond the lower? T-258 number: -1.1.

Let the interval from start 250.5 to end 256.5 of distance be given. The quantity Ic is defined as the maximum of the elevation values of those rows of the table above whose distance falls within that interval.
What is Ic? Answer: 52.99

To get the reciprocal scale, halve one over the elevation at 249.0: 0.0101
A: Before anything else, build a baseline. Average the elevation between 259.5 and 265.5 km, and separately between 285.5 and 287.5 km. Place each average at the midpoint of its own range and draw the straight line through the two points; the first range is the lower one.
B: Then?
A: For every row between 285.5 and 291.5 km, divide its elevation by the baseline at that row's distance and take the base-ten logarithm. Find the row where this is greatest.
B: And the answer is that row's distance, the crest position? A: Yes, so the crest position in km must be 289.0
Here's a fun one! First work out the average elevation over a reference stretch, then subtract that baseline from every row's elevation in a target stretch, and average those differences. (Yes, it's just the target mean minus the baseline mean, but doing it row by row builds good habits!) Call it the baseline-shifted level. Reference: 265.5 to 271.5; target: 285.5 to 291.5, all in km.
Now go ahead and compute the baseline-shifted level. -3.1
